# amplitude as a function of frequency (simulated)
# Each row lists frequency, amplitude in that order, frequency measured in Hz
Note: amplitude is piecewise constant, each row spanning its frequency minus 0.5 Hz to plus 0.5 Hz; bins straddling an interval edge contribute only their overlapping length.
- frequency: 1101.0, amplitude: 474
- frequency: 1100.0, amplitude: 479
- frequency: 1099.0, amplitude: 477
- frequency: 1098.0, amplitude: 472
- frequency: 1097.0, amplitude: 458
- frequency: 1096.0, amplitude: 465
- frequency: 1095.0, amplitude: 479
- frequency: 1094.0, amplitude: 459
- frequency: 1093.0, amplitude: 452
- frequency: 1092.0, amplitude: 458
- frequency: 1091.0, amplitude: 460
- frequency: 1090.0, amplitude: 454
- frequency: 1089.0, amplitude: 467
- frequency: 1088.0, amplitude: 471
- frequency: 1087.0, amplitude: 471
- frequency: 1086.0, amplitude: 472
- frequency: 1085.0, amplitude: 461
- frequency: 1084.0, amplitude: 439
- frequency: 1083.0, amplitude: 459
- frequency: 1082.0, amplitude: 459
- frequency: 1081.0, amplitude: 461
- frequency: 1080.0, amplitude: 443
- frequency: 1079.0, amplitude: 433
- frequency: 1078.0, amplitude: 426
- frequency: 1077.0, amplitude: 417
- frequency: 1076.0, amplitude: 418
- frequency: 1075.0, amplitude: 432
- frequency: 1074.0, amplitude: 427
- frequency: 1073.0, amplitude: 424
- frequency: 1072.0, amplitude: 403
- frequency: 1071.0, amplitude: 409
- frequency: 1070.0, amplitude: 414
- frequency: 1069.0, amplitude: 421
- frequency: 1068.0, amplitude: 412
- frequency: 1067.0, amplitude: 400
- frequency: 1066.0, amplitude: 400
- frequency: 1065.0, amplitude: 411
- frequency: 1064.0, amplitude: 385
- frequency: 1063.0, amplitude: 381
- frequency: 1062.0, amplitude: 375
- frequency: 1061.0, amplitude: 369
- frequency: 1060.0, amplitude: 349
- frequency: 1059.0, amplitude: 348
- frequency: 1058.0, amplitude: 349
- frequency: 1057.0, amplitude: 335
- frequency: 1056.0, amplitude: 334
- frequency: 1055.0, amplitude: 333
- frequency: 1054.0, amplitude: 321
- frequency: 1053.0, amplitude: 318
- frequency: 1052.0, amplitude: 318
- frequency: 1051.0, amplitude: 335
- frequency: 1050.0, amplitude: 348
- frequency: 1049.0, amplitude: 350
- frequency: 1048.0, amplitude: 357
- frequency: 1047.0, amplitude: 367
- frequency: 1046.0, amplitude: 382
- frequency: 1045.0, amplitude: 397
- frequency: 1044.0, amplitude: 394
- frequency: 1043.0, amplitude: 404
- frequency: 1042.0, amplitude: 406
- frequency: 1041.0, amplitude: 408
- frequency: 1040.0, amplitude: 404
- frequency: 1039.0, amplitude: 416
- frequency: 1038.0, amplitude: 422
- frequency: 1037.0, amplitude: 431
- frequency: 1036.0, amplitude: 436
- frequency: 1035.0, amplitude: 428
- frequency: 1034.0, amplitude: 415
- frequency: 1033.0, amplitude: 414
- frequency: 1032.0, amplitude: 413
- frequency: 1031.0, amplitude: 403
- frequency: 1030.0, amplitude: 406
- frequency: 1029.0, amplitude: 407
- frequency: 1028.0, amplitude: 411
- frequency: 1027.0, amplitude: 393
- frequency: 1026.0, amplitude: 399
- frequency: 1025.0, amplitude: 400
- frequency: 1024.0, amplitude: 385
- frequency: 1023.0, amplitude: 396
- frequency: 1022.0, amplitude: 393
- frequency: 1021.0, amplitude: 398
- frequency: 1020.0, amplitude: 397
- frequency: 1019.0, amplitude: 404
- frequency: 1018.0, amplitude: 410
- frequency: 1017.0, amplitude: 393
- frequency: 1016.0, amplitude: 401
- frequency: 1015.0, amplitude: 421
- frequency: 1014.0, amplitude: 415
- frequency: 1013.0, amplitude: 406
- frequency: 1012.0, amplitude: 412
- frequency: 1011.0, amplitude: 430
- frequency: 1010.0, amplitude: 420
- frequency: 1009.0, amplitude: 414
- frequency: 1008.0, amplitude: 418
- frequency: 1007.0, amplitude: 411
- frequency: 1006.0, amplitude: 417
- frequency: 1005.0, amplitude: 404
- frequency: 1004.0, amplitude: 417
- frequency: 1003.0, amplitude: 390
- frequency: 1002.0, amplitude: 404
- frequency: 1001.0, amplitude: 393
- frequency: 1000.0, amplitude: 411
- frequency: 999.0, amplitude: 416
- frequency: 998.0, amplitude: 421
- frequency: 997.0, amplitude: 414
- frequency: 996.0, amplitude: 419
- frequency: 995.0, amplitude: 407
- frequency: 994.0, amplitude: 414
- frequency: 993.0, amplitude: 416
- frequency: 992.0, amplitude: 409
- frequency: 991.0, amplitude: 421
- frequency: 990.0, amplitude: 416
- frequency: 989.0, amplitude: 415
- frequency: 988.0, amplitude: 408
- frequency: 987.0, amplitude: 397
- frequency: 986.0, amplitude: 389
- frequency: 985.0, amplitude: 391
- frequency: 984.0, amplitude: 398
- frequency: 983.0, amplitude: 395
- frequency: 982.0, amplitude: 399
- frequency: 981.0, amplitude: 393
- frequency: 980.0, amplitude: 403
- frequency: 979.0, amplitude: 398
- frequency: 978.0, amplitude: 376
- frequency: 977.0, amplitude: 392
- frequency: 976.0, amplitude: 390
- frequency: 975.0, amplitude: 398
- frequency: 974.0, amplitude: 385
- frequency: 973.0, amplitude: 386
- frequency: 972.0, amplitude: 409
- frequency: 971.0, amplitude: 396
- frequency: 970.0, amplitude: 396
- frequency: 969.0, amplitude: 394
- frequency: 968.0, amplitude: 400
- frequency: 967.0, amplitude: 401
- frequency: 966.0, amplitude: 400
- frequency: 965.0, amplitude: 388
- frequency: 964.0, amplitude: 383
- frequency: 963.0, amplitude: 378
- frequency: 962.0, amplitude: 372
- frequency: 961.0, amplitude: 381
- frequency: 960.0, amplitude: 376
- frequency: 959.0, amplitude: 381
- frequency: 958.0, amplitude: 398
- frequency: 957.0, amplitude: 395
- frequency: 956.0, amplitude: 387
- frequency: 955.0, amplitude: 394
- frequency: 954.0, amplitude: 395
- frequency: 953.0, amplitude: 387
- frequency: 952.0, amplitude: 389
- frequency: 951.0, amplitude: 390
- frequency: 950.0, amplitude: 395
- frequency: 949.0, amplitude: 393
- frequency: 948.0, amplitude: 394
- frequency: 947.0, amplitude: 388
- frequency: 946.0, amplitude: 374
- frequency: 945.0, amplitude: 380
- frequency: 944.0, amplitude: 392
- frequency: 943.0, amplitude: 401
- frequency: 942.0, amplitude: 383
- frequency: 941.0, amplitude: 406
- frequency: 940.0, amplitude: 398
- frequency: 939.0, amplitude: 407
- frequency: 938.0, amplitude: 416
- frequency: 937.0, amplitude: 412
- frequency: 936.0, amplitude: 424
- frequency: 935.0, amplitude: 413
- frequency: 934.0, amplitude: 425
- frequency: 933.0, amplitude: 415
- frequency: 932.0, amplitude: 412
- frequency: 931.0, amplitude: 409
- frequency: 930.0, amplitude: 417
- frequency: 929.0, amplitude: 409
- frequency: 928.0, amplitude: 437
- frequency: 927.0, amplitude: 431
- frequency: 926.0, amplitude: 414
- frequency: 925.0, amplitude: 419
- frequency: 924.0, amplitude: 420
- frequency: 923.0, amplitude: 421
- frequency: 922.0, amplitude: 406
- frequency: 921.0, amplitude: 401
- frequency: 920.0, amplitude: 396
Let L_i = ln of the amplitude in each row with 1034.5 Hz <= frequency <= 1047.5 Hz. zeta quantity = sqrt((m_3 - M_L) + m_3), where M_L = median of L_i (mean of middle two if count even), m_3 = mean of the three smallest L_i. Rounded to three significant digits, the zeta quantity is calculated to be 2.42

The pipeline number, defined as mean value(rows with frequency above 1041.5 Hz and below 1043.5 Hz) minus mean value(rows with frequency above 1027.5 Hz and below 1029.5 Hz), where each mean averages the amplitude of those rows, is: -4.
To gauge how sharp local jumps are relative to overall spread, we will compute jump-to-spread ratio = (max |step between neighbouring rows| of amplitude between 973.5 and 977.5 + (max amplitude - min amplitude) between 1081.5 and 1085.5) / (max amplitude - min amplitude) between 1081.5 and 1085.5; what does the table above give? 1.59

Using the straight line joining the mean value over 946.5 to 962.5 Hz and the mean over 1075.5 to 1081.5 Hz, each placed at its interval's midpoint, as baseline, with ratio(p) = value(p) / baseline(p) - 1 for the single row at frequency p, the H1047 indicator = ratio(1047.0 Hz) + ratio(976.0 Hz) -0.15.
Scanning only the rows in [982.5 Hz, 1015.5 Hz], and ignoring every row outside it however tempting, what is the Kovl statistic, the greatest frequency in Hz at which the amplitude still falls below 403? 1003.0 Hz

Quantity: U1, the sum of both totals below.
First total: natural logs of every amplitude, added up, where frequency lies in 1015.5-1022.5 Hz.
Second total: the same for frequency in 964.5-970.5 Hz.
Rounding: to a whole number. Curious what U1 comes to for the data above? 78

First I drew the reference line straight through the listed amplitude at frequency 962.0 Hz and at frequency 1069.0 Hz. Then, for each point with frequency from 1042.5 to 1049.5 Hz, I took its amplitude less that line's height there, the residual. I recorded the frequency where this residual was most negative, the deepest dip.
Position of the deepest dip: 1049.0 Hz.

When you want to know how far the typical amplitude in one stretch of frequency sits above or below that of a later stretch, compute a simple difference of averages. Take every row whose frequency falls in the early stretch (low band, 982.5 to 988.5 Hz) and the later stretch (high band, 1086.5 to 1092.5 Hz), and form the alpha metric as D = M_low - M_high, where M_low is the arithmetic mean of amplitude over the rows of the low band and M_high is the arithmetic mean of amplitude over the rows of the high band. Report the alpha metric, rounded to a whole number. -67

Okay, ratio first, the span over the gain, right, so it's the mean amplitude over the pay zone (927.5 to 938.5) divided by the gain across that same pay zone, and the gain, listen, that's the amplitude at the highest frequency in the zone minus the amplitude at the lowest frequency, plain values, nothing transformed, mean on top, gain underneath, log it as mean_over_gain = -20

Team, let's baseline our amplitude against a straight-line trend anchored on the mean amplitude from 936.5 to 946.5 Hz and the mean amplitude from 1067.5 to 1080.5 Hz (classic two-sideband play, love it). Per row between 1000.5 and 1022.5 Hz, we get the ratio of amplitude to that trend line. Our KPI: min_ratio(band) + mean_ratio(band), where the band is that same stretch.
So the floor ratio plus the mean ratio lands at 1.95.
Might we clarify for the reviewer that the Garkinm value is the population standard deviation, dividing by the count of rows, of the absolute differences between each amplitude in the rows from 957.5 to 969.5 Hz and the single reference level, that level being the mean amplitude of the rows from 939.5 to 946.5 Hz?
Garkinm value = 4.2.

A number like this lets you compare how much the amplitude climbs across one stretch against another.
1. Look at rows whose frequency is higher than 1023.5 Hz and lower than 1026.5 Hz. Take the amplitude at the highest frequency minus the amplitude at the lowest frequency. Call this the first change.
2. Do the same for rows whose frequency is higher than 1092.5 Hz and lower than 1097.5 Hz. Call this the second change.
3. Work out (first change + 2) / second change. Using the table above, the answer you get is 2.7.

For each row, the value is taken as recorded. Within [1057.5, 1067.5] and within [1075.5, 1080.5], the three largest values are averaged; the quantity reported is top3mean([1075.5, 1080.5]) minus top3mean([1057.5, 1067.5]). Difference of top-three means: 30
